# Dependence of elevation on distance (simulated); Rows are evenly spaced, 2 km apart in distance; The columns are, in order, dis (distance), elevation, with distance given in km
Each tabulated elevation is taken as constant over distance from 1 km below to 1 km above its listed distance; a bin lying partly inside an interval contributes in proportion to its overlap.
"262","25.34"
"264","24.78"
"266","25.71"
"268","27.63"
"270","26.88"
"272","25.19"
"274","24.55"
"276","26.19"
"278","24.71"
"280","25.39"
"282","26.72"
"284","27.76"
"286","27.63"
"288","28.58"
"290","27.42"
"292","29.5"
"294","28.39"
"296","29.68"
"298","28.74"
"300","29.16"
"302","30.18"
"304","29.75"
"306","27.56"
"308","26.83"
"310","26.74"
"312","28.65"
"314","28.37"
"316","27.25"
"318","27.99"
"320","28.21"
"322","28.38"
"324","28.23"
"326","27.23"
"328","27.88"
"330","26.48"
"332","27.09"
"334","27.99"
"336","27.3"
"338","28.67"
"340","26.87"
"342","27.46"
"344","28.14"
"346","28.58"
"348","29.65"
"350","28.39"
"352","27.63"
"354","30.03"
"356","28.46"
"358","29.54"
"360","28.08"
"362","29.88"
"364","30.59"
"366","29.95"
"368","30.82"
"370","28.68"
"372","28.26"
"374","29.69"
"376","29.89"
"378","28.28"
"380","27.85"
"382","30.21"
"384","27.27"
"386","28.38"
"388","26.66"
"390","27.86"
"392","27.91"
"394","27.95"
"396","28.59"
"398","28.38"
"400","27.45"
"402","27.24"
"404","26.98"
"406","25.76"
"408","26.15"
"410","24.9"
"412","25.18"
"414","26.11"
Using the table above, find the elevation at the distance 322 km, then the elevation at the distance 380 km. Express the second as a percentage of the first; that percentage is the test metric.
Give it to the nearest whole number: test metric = 98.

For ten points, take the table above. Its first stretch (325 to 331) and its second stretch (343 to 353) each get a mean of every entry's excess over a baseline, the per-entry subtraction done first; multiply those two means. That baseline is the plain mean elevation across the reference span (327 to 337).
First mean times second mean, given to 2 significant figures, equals -0.17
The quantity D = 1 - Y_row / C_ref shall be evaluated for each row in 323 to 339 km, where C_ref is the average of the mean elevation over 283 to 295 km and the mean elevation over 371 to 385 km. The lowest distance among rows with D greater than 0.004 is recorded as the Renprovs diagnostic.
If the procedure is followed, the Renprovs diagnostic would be 324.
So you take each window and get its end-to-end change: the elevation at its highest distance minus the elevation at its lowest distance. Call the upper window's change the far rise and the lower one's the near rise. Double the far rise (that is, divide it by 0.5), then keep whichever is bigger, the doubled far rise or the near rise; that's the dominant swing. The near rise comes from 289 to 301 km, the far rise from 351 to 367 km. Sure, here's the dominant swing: 4.6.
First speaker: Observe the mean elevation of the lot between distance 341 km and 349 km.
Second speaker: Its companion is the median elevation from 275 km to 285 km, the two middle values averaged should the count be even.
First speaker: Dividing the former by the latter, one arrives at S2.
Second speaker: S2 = 1.09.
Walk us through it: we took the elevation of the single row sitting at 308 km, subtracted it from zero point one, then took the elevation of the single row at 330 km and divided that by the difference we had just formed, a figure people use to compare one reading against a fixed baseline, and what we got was -0.99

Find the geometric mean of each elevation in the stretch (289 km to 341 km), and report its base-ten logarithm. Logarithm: 1.448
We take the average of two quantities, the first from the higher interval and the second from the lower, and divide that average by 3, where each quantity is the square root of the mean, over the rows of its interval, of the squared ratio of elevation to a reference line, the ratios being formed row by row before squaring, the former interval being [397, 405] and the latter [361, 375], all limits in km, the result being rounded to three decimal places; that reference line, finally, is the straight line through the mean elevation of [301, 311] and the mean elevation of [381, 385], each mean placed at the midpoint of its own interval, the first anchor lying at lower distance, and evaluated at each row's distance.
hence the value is 0.332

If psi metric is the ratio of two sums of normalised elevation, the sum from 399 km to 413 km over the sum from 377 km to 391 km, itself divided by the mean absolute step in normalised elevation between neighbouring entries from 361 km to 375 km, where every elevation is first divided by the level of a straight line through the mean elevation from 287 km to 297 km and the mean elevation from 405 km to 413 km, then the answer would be 24.6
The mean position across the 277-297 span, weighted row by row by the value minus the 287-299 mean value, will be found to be 280.0 km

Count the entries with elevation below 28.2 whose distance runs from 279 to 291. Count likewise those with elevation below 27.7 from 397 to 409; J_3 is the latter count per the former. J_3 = 1.0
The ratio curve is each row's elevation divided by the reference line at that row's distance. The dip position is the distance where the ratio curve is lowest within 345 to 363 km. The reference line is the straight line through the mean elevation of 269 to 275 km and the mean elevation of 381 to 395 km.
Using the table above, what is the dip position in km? 352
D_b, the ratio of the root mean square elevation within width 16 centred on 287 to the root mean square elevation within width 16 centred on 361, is 0.93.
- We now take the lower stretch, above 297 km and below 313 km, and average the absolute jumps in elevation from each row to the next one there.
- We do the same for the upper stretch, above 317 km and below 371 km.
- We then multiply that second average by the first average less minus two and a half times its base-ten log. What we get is 0.95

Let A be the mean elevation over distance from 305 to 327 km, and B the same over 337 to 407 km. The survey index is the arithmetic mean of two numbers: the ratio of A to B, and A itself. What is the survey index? 14.4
